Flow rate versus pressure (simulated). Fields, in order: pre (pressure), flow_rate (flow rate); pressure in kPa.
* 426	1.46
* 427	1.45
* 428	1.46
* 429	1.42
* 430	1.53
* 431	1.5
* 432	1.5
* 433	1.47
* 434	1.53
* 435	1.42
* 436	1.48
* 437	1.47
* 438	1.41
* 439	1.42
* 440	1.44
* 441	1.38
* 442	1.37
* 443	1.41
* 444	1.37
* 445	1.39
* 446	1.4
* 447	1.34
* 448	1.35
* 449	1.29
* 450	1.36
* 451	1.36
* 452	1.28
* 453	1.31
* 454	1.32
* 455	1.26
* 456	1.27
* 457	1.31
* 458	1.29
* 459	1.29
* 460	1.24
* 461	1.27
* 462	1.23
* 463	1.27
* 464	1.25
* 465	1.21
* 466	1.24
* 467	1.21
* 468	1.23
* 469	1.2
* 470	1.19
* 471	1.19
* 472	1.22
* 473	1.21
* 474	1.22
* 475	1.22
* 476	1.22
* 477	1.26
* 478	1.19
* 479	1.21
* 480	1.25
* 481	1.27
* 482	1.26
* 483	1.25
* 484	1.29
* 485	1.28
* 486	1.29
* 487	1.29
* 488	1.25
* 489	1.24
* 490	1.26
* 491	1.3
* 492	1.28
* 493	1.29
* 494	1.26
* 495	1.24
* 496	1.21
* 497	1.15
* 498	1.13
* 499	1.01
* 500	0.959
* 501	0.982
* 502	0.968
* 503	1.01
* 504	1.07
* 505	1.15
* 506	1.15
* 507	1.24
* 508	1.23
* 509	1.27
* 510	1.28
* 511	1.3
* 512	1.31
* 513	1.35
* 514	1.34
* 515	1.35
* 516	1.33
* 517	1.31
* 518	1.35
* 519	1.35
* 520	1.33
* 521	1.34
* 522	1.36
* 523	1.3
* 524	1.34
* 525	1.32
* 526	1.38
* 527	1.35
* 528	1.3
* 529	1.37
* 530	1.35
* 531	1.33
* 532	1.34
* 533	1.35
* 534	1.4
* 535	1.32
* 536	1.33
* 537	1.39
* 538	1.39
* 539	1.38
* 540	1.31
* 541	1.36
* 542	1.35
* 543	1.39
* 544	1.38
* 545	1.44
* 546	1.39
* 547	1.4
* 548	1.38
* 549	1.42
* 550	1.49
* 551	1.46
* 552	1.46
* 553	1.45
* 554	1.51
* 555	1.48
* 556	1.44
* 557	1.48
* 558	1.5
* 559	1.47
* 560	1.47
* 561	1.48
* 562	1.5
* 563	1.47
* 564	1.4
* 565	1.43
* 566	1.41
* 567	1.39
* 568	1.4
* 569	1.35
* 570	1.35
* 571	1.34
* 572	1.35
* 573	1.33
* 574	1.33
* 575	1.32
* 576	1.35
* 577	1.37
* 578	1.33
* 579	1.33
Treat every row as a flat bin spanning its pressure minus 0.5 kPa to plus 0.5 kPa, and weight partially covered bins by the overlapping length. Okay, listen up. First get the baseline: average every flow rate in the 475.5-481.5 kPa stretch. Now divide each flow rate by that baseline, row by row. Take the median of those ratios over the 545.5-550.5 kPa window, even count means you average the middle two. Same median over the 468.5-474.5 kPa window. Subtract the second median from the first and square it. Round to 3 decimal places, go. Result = 0.025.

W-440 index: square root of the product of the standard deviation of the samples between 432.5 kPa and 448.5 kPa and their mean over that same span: 0.27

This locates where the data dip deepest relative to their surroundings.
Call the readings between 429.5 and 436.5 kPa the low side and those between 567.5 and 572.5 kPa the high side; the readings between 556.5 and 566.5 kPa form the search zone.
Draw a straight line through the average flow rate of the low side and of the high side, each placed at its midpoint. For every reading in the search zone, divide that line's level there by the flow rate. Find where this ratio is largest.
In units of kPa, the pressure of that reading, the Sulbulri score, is 564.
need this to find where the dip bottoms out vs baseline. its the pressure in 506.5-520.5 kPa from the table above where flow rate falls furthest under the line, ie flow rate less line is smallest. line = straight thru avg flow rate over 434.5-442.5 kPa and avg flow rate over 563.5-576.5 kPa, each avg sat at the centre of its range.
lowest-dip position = 508 kPa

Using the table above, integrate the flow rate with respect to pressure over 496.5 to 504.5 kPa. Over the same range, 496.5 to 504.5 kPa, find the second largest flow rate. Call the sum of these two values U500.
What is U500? 9.4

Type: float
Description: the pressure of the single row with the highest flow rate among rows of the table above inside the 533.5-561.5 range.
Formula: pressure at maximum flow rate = 554 kPa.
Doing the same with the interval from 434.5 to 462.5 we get 436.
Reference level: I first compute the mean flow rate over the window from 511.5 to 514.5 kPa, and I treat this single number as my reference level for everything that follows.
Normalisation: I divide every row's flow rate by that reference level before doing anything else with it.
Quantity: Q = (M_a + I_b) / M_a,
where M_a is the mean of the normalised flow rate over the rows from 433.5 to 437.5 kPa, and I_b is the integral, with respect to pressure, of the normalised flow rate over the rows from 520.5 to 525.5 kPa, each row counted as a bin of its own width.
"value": 5.5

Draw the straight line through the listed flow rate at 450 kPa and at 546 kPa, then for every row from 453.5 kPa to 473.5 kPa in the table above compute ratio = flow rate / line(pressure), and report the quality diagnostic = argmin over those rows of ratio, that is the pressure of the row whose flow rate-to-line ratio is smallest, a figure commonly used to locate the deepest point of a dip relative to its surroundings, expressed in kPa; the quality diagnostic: 471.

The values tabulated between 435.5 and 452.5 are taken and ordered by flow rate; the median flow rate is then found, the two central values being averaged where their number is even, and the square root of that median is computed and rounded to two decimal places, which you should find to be 1.17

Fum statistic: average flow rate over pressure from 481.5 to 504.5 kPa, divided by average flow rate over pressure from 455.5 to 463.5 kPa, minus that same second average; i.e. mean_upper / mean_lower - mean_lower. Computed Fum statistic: -0.34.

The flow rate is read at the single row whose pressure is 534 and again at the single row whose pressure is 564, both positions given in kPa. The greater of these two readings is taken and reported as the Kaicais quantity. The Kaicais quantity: 1.40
